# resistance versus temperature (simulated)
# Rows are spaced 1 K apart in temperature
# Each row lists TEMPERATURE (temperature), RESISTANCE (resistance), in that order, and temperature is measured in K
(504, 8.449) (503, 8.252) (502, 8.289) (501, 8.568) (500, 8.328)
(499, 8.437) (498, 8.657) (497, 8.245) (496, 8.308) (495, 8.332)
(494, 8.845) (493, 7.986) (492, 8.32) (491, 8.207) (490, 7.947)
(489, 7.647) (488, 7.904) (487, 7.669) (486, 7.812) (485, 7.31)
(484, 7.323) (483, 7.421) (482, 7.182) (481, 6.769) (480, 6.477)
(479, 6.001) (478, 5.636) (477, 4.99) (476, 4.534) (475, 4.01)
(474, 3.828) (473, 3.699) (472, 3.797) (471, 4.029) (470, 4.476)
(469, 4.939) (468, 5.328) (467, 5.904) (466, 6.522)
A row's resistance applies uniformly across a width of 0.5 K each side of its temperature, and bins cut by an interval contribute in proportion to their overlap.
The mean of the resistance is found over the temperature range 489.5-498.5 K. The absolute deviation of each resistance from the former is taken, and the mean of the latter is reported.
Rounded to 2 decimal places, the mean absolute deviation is 0.20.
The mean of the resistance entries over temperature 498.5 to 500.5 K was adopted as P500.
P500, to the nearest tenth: 8.4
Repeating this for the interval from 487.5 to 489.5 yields 7.8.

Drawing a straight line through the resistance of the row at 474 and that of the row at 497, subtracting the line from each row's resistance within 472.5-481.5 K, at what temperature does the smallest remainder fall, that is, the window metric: 475 K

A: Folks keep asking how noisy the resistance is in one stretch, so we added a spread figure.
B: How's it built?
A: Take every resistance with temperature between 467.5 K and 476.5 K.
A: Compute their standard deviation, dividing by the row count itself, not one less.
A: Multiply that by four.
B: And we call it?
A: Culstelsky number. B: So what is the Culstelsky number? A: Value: 2.13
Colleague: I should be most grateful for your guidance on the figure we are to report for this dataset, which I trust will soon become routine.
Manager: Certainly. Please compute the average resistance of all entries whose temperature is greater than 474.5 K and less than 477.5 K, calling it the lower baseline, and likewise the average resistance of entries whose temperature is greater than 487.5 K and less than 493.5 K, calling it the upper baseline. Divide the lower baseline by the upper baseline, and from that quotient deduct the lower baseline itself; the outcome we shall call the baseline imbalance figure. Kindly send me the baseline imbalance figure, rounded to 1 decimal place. -3.9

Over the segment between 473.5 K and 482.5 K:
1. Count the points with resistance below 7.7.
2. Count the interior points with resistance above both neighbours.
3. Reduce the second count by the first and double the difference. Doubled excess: -18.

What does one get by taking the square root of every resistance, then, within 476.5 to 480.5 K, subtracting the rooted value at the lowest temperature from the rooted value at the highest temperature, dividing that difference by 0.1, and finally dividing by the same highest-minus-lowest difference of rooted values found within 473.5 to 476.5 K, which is 18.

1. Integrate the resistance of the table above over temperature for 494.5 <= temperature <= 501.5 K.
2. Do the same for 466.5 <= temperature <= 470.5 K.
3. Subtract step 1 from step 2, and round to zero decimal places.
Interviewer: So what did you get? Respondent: -38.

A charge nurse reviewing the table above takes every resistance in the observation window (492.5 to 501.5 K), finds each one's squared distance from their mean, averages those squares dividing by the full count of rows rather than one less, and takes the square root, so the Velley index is 0.24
